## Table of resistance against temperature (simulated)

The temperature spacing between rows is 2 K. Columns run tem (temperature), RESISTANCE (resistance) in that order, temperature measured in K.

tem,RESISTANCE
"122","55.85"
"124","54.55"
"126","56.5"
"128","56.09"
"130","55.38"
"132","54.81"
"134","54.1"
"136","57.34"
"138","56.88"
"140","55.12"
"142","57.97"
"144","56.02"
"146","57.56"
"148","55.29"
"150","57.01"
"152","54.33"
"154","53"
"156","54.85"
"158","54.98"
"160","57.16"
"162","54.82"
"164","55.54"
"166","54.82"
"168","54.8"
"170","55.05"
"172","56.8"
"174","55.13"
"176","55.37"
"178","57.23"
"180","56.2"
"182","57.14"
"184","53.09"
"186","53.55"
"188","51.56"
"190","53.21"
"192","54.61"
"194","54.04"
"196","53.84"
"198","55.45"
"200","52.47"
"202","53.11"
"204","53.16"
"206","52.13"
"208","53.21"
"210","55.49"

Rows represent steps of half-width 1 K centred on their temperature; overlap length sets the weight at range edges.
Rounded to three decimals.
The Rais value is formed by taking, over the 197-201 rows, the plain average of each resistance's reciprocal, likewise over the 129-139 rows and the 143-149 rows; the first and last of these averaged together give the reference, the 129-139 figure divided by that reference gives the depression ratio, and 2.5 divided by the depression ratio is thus 2.527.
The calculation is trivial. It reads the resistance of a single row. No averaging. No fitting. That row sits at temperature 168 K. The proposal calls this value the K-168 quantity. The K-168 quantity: 54.8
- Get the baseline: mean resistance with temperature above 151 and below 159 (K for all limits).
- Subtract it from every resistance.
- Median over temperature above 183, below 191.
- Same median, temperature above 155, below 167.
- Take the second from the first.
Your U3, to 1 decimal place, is -1.8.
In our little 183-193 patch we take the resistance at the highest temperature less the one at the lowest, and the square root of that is 1.2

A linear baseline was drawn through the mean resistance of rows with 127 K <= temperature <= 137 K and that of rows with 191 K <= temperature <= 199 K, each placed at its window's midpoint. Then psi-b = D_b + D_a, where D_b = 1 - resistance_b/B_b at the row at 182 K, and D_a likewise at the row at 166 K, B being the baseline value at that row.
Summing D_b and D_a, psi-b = -0.042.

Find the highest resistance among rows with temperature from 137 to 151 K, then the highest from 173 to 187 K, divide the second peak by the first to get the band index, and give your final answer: 0.99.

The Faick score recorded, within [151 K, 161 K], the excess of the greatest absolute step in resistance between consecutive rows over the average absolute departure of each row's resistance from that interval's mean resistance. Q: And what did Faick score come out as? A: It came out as 1.2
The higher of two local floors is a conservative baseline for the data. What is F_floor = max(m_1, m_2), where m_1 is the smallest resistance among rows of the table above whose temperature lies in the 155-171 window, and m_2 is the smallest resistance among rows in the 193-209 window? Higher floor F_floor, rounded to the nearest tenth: 54.8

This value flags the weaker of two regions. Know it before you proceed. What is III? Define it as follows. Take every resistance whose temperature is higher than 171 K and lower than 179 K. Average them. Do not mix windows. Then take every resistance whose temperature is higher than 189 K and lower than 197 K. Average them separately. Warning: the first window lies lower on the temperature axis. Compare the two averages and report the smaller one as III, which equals 53.9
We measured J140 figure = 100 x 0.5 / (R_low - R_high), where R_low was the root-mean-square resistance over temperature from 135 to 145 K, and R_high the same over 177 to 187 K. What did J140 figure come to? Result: 42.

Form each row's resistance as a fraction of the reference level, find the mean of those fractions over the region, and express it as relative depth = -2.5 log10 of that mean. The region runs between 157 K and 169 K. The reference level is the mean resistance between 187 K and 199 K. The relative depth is -0.031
